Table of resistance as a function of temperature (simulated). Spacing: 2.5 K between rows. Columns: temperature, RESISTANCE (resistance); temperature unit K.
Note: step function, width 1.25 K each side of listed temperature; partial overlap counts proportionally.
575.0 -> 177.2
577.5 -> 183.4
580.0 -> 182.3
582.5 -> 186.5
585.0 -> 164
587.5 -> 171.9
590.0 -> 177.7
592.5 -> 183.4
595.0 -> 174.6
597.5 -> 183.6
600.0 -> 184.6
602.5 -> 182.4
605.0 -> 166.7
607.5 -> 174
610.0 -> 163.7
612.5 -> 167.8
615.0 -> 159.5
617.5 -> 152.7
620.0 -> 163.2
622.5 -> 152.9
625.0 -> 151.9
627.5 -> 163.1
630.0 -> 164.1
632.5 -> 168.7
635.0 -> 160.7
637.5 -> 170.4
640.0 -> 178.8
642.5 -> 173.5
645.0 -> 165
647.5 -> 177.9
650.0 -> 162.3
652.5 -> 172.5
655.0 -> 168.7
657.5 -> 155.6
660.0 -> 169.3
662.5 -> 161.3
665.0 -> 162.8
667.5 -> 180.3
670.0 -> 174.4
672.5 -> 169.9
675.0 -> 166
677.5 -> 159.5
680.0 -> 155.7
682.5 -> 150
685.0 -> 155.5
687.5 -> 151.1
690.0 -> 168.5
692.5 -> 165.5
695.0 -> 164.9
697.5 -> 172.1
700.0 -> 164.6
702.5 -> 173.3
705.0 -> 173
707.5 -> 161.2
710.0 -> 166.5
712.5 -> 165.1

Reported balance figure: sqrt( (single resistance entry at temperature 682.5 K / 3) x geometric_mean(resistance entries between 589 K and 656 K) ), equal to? 92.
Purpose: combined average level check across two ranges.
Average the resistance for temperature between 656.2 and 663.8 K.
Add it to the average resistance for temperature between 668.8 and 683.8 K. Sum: 325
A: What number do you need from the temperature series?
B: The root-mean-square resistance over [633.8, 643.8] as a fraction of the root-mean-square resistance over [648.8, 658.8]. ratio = 1.04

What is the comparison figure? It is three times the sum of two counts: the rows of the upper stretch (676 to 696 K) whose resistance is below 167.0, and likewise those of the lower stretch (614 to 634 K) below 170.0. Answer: 45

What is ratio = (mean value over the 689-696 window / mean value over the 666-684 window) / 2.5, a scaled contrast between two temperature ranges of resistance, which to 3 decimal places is 0.403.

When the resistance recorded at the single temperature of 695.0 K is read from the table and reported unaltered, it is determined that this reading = 164.9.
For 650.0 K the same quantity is 162.3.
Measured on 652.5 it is 172.5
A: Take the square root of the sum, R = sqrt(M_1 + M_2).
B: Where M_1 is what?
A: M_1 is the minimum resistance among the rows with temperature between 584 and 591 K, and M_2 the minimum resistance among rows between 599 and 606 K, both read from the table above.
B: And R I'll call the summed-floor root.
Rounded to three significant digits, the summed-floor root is 18.2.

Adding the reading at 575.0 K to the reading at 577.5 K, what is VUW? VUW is 361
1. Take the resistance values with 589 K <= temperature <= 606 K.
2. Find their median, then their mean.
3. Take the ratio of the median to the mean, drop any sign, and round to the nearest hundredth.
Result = 1.02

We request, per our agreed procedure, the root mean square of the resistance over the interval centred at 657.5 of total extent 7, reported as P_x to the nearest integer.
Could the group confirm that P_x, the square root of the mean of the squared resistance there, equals 165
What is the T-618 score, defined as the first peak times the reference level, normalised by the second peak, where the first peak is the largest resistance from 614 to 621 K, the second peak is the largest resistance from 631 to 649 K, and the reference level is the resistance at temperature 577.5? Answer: 167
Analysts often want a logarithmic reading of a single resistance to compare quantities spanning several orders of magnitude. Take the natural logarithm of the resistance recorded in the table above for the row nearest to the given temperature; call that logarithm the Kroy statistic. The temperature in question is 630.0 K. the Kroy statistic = 5.10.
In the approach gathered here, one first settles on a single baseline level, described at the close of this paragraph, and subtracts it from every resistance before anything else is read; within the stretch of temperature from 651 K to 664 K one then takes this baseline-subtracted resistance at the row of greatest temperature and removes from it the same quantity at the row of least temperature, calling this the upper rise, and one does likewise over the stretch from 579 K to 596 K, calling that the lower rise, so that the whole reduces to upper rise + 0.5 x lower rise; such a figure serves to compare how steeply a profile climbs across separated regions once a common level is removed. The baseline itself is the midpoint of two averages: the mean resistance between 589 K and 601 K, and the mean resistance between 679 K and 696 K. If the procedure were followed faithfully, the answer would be -15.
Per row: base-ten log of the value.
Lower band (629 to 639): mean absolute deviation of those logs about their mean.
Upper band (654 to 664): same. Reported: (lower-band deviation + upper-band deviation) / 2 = 0.0117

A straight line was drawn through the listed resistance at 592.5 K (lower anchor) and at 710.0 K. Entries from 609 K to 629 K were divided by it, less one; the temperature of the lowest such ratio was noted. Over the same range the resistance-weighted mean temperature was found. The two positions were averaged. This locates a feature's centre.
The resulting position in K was 618.1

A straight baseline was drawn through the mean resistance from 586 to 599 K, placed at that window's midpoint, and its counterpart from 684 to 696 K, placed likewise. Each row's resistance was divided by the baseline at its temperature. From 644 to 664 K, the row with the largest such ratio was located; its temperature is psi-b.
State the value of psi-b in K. 647.5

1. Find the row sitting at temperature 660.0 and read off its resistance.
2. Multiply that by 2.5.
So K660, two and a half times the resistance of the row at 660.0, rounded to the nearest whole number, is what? 423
